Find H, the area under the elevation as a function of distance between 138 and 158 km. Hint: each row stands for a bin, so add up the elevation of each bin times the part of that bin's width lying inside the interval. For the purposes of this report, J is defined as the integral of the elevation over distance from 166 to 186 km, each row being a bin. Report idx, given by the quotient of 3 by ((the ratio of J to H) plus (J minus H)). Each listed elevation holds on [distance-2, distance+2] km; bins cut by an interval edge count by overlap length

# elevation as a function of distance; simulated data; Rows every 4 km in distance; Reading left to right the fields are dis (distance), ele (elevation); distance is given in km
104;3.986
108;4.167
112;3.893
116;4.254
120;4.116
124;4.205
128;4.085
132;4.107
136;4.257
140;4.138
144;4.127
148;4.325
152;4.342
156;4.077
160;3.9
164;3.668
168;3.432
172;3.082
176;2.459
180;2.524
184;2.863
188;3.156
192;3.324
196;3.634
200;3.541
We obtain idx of -0.1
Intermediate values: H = 84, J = 57.4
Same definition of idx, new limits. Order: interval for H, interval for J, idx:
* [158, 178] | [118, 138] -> 0.2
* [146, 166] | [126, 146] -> 1.1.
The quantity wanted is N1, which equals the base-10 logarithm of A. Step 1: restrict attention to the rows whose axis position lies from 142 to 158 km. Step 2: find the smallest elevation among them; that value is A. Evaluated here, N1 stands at 0.610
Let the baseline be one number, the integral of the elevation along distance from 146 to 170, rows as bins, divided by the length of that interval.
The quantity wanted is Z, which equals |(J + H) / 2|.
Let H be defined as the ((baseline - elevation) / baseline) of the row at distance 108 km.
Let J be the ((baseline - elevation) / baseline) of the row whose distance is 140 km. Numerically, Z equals 0.05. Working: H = -0.05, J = -0.046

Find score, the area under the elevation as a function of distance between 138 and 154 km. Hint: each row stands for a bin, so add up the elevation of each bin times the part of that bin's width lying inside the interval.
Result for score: 68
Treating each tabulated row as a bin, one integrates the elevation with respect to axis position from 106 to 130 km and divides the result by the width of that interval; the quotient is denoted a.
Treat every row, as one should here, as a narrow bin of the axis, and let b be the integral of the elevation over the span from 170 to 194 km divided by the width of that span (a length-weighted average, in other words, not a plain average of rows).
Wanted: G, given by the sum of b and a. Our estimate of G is 7.02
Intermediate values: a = 4.12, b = 2.9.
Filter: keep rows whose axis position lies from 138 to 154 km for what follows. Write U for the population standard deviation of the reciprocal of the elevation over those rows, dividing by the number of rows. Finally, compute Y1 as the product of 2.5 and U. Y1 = 0.01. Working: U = 0.006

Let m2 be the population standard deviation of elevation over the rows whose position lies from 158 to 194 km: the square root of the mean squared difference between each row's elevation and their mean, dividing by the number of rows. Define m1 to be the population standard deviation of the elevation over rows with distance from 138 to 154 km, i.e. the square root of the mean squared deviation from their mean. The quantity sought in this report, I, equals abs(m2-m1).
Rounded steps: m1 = 0.1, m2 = 0.46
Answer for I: 0.36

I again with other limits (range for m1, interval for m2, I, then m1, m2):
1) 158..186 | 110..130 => 0.39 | 0.5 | 0.12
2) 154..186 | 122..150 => 0.49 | 0.6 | 0.08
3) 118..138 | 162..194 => 0.33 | 0.1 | 0.40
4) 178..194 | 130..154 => 0.21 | 0.3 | 0.10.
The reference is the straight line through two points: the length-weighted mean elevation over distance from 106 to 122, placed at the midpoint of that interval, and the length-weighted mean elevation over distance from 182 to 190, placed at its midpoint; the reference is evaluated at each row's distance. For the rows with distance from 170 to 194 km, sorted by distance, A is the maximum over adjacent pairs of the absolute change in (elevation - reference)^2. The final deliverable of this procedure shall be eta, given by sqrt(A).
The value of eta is 0.69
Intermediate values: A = 0.47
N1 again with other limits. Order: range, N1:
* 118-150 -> 0.611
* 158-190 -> 0.391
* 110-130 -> 0.590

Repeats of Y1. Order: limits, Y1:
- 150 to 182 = 0.16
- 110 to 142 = 0.02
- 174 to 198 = 0.12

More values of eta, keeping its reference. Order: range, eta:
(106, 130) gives 0.24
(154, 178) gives 0.69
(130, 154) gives 0.56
